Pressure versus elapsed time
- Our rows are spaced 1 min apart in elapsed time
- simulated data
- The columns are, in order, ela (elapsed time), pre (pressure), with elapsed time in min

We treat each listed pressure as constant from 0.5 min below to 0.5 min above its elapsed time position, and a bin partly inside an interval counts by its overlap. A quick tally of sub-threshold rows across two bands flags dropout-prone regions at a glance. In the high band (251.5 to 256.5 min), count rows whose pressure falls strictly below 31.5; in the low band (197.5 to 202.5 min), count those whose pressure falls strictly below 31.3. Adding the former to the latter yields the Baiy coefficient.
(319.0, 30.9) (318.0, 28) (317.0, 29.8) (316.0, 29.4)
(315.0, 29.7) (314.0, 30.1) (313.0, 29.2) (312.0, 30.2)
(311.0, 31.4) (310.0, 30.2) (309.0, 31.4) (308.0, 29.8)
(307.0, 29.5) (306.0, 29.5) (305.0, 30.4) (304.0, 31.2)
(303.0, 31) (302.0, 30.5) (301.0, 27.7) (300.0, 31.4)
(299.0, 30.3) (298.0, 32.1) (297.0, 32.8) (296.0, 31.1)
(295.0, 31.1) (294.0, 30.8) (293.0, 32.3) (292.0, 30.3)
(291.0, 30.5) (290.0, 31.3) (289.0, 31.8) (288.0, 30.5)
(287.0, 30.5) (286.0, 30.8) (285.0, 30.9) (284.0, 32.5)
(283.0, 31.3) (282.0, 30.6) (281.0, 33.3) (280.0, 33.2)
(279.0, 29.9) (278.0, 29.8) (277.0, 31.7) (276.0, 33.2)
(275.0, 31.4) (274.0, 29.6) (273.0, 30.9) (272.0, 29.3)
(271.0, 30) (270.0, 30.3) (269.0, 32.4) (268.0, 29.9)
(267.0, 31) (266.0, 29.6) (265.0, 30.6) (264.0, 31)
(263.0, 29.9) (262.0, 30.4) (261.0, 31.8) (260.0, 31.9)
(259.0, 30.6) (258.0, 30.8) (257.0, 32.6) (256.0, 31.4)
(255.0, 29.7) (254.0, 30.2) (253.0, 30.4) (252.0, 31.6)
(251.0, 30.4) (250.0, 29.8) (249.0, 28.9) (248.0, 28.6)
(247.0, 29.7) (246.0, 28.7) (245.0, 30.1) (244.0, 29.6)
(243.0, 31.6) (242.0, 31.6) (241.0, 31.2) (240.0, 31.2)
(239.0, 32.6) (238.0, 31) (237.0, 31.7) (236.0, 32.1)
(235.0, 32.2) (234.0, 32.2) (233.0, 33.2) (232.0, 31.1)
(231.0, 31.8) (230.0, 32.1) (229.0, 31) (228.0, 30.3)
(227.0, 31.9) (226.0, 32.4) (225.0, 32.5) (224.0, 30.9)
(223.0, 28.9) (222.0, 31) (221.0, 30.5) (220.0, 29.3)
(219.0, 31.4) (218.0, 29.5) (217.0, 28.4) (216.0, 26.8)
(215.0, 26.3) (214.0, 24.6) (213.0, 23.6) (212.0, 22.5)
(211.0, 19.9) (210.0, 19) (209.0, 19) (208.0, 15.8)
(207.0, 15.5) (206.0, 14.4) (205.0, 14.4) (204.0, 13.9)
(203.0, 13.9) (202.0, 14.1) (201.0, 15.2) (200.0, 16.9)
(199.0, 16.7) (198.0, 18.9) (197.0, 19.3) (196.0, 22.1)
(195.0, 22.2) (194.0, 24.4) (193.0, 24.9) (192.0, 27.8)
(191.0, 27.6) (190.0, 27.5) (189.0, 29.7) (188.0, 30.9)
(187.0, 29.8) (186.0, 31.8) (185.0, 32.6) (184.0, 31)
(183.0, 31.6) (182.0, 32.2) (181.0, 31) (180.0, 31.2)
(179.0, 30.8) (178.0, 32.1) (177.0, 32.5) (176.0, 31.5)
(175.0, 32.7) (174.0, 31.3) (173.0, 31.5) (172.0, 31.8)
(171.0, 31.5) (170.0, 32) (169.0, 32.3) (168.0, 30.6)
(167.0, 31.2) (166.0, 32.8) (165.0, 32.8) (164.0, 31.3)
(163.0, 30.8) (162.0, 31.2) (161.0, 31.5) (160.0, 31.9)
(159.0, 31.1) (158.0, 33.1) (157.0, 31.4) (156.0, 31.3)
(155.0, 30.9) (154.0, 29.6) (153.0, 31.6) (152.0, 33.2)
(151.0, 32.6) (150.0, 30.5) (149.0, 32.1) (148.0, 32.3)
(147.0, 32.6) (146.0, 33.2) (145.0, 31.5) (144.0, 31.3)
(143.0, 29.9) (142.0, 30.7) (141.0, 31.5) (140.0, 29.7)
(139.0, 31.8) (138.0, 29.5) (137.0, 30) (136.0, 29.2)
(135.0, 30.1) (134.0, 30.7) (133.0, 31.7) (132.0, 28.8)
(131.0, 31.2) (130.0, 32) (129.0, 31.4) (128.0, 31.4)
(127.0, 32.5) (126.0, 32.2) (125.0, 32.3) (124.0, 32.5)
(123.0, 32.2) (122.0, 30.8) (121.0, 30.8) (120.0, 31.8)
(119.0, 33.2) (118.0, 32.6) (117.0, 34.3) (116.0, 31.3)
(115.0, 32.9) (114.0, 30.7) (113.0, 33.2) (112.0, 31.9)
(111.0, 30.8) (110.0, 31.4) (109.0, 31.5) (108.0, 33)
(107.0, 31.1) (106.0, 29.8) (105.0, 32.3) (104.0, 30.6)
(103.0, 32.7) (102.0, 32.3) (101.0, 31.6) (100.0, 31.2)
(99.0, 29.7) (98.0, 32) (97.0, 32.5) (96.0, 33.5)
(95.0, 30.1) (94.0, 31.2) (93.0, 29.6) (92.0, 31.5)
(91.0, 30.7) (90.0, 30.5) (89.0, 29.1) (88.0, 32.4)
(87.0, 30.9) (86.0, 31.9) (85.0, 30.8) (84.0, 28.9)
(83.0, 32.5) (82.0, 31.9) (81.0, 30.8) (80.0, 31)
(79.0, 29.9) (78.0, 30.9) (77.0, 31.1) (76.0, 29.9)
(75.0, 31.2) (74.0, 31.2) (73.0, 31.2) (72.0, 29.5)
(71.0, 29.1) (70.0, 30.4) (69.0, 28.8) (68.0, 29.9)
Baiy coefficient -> 9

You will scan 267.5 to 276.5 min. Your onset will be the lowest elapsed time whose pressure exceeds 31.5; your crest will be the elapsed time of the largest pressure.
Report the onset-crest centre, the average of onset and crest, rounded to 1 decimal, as 272.5 min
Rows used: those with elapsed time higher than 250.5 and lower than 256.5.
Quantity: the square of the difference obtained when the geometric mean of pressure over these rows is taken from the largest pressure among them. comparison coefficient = 0.98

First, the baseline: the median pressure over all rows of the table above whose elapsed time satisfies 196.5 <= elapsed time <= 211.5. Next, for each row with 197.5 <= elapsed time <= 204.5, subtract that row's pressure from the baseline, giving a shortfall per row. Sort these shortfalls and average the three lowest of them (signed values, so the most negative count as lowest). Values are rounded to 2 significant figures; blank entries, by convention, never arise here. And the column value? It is -1.7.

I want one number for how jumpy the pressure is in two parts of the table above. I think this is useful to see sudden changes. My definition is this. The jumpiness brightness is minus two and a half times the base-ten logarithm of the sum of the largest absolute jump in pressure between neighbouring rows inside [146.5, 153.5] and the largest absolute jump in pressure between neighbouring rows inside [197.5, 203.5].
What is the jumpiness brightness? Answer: -1.58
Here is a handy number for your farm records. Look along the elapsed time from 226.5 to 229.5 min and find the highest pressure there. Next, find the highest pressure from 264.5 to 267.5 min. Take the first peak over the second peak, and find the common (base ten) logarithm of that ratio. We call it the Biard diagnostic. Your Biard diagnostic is 0.0124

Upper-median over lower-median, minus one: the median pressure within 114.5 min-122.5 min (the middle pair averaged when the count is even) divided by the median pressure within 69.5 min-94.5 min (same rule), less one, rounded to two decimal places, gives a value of 0.04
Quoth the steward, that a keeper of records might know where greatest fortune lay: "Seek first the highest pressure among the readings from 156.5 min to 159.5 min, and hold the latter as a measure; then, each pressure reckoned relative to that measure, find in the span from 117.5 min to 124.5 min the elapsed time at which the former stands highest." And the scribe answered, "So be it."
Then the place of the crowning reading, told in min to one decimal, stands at 119.0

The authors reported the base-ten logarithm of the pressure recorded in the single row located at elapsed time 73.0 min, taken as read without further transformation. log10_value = 1.49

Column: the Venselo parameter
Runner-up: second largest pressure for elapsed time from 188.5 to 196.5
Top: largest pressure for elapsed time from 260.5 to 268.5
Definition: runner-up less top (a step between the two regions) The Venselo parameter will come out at -4.0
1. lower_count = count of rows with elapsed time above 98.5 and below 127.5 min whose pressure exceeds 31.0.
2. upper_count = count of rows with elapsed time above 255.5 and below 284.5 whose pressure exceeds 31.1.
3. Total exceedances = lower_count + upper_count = 34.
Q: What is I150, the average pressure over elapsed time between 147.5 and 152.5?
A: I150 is 32.1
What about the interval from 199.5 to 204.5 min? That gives 14.8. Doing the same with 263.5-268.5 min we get 30.4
